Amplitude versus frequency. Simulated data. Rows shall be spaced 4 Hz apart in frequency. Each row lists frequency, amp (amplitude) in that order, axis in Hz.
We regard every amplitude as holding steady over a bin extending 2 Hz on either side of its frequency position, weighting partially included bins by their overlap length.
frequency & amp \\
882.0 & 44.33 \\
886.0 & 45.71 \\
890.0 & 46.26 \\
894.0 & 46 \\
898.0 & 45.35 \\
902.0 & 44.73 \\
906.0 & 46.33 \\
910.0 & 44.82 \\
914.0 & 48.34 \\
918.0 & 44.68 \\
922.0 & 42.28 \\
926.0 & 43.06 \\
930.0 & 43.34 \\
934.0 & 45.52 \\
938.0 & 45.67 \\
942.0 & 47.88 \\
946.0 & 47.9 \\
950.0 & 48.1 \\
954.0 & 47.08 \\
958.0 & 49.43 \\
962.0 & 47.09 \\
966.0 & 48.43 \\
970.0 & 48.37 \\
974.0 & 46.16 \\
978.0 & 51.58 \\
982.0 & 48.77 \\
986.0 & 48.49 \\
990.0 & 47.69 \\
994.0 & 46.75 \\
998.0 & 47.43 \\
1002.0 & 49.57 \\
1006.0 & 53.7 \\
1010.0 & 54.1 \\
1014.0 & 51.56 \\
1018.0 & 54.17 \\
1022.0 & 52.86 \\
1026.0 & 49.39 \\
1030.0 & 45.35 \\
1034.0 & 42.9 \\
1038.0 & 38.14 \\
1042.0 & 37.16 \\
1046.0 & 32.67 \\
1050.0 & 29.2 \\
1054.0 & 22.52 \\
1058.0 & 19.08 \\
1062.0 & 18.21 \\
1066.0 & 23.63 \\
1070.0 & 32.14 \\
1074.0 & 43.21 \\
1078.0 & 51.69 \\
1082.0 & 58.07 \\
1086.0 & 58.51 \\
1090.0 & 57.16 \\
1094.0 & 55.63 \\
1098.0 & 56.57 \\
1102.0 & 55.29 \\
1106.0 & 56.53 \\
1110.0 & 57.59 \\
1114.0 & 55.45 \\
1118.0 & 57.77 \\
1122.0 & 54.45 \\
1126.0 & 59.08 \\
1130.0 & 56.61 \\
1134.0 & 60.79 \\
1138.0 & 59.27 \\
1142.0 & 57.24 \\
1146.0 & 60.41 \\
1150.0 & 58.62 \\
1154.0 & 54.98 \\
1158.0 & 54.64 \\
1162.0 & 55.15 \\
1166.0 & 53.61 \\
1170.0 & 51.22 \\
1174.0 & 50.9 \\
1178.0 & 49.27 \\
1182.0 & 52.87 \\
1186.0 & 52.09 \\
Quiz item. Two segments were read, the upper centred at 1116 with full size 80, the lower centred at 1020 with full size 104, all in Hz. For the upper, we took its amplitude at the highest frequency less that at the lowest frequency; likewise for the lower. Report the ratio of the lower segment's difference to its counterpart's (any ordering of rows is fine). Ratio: -4.9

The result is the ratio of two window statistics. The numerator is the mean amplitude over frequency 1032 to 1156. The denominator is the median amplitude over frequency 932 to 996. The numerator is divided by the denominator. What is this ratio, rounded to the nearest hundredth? 1.00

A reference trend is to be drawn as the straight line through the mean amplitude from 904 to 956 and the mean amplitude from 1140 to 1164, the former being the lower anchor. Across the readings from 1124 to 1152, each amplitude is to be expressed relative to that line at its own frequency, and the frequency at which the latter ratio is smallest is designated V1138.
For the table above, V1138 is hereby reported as 1130.0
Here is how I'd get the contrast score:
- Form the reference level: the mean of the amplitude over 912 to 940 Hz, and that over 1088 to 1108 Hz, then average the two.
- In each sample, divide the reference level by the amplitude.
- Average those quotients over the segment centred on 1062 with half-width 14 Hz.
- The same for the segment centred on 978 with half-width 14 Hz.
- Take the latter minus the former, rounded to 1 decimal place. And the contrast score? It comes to -1.0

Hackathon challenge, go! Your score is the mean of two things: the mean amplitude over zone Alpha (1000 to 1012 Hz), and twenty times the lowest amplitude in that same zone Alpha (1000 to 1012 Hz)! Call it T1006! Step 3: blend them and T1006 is 522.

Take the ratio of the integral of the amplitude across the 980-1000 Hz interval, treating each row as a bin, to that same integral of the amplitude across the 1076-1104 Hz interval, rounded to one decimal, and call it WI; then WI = 0.6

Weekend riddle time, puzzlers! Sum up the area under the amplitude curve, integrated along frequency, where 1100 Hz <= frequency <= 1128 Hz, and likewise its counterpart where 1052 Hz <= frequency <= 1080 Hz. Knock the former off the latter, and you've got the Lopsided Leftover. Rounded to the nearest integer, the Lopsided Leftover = -743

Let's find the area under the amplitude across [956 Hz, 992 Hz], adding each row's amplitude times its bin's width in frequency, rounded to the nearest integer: 1744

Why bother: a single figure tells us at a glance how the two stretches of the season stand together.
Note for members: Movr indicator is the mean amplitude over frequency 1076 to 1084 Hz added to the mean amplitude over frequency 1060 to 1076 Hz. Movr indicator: 84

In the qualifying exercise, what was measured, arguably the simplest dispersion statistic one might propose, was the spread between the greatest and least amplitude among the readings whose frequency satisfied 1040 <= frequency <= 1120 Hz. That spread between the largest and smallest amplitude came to 40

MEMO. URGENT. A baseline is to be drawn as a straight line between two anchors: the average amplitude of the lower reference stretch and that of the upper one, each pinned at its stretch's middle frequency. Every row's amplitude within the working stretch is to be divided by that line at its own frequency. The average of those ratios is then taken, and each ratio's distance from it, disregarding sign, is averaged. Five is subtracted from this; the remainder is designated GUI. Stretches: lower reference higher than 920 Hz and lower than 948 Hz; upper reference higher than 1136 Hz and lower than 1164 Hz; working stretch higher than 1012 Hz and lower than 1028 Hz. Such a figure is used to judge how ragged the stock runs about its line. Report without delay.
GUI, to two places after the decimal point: -4.97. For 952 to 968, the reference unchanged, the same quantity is -4.98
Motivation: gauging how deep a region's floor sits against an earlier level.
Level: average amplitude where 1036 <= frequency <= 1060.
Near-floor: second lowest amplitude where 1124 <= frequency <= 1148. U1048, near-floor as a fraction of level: 1.92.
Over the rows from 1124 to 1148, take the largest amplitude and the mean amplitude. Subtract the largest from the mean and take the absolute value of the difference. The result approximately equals 2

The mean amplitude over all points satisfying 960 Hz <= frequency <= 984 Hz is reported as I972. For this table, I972 48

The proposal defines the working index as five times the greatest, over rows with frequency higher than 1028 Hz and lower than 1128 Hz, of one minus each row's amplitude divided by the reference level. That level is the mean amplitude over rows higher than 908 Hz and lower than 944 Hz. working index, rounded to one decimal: 3.0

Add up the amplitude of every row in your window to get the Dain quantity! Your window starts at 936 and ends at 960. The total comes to 286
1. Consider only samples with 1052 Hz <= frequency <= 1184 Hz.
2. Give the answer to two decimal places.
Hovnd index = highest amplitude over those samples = 60.79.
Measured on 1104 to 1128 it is 59.08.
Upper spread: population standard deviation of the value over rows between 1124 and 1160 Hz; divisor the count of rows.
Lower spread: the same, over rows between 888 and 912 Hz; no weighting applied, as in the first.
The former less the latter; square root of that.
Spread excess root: 1.20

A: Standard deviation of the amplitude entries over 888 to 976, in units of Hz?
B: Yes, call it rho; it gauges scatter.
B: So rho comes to 1.9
